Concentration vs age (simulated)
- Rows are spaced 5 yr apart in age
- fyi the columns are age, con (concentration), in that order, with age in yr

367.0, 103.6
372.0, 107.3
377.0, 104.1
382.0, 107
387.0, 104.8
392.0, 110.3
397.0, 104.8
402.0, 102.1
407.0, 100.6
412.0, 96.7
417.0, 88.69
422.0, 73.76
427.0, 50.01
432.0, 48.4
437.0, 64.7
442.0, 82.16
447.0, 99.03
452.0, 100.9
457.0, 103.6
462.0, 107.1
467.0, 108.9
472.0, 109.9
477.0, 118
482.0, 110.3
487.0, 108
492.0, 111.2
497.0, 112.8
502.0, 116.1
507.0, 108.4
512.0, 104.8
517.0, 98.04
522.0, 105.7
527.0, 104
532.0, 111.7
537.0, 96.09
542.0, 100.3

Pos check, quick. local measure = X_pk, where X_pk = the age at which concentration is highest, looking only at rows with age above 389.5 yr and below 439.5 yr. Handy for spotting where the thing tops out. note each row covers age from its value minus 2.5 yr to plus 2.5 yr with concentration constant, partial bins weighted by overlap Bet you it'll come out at 392.0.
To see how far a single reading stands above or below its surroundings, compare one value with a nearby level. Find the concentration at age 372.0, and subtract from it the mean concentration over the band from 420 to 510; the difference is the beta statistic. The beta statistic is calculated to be 11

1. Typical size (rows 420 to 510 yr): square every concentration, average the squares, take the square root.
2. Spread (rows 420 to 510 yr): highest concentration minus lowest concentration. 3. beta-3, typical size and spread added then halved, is 84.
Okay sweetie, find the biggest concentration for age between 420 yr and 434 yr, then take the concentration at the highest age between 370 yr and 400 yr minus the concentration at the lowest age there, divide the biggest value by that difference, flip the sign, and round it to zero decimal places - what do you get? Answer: 30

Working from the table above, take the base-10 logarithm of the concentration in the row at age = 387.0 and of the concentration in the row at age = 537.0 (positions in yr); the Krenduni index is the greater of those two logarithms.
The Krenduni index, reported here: 2.02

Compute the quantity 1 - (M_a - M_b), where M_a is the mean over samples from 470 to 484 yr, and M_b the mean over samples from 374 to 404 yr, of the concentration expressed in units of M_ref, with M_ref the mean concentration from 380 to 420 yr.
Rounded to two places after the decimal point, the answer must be 0.93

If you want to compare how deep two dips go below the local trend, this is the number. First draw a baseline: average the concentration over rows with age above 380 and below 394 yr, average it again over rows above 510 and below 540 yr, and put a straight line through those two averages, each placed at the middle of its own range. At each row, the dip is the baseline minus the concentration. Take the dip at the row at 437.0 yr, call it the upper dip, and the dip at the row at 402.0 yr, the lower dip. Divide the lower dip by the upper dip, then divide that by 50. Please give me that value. 0.00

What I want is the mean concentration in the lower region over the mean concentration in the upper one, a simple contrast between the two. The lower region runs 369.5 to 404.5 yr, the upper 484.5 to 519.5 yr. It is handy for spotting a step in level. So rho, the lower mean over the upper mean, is 0.98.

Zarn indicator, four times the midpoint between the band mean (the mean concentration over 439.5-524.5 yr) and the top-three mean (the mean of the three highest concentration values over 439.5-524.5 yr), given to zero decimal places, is 444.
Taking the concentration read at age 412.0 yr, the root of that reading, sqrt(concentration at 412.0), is 9.8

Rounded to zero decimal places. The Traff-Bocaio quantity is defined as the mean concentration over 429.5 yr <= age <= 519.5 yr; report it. 101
